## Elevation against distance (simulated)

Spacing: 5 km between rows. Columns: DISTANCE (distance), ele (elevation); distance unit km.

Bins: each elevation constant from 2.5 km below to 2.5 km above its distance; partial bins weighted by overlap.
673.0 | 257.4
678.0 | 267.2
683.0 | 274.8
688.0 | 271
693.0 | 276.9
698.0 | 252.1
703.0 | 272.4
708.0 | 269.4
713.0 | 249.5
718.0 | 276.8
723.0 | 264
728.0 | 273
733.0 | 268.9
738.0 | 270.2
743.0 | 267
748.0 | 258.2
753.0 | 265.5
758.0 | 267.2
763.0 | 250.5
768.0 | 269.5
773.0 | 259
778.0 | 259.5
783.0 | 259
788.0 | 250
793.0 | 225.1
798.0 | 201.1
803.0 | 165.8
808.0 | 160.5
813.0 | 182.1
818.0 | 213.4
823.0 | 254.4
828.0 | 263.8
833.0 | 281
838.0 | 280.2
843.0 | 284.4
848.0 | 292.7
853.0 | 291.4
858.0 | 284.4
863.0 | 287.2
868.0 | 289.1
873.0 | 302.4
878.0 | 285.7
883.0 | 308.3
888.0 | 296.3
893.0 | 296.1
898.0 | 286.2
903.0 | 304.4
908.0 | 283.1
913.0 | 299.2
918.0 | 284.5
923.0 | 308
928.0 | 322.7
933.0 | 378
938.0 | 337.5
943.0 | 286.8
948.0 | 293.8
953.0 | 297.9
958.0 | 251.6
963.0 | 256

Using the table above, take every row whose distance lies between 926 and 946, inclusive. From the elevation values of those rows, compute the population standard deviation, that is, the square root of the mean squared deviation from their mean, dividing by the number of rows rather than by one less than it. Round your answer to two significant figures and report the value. 33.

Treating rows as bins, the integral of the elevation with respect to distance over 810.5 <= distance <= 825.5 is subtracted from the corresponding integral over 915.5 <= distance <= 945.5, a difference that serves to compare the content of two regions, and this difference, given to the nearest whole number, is 6338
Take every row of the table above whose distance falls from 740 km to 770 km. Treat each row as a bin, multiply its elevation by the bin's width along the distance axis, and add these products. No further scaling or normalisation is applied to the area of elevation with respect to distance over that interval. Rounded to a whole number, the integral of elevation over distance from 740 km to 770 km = 7890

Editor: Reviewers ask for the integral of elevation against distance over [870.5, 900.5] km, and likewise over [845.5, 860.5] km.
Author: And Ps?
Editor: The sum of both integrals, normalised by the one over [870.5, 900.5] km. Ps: 1.5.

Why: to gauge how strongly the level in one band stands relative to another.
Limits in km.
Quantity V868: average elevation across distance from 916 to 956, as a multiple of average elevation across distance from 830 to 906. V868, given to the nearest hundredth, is 1.08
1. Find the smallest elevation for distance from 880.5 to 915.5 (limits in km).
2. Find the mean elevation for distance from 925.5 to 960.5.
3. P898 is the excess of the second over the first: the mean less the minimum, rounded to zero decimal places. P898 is 27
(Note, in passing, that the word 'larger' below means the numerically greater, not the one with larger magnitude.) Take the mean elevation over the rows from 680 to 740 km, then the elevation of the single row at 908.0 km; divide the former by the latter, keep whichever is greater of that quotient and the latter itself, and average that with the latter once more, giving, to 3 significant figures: 283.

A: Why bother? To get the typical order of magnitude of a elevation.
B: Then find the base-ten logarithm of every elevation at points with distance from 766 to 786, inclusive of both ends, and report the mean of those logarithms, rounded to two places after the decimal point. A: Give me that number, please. 2.42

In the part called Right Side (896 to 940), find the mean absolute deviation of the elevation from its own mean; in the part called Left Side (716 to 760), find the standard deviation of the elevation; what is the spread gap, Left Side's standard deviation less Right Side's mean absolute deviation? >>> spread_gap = -18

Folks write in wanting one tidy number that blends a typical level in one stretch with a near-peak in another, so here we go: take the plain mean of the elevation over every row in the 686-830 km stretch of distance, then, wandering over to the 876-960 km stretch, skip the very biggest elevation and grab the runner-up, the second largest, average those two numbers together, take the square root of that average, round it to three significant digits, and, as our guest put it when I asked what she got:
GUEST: 17.1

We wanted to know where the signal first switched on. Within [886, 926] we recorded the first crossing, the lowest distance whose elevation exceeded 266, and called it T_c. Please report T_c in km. 888.0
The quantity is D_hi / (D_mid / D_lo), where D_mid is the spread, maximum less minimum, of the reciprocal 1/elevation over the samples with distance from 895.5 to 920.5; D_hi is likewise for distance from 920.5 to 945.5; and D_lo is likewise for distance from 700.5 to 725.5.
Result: 0.0013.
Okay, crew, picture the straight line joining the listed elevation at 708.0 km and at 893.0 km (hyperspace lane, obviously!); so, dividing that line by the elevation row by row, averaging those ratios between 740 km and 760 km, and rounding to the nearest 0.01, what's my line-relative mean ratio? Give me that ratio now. 1.04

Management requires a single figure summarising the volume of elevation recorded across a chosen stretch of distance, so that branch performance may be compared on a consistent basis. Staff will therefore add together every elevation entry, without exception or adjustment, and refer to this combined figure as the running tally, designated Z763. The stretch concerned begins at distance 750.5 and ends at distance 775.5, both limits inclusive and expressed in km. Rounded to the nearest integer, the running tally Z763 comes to 1312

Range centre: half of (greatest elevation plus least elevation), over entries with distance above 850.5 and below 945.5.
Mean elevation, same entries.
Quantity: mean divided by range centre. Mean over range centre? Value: 0.913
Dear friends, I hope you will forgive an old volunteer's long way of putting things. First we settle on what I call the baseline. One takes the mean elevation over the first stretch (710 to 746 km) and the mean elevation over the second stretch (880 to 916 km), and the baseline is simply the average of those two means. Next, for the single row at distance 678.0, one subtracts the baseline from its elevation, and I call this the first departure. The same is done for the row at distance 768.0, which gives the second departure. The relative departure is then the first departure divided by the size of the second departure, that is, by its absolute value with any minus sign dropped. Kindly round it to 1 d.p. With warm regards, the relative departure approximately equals -1.2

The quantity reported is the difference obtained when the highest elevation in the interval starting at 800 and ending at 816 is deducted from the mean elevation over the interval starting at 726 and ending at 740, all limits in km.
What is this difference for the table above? 89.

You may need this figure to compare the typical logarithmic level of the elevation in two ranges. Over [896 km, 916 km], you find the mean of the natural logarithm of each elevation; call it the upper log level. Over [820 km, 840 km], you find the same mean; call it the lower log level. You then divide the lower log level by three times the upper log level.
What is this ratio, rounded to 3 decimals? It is 0.328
